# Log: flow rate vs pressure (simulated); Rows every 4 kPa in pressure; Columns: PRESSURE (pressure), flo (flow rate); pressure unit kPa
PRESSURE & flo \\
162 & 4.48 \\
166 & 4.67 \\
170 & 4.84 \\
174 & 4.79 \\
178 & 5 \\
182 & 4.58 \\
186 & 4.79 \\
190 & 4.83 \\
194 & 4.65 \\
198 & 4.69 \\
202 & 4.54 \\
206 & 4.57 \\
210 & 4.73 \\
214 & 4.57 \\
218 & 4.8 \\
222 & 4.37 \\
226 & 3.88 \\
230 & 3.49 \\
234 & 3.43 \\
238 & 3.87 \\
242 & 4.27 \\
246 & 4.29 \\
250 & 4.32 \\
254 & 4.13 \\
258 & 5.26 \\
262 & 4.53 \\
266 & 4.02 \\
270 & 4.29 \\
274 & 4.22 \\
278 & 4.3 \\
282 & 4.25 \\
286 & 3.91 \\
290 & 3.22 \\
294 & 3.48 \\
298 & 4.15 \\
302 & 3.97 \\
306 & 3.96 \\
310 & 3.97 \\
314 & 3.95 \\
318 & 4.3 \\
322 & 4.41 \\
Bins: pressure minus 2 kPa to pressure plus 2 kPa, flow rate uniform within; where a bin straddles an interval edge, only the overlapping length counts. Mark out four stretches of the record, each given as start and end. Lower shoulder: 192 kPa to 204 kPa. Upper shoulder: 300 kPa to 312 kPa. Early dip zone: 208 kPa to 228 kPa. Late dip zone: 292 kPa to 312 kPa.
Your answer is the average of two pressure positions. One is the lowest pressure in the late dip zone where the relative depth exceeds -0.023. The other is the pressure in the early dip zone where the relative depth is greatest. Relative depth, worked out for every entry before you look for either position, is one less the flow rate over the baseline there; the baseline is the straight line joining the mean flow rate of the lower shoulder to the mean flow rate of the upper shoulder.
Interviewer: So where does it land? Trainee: 260 kPa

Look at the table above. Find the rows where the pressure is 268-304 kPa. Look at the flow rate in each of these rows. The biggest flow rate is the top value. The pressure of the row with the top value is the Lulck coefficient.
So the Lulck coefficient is 278 kPa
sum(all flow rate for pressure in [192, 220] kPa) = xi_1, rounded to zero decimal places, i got 33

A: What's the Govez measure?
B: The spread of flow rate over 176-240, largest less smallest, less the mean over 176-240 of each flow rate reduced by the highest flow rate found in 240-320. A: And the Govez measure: 2.4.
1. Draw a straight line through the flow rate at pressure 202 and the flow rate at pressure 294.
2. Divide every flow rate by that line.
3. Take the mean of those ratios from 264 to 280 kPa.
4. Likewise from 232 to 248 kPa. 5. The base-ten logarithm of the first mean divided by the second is 0.066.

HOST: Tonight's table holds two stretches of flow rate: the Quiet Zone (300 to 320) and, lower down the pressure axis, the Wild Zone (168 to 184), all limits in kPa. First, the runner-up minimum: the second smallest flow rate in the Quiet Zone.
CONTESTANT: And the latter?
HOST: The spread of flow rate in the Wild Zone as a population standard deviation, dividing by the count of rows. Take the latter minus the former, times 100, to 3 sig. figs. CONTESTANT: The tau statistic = -381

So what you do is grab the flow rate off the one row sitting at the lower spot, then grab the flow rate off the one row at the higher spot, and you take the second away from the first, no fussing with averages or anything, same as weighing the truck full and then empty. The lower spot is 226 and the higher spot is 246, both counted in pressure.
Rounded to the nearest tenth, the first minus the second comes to -0.4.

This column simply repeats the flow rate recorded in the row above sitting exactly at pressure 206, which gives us 4.57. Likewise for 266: 4.02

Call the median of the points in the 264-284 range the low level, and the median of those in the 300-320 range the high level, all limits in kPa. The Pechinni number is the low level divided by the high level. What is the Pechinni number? 1.07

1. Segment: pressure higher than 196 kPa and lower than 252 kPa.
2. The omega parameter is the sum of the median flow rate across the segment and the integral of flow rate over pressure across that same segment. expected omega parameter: 244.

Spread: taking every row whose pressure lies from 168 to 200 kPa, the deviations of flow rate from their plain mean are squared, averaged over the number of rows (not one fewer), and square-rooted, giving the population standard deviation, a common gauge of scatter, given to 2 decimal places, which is 0.12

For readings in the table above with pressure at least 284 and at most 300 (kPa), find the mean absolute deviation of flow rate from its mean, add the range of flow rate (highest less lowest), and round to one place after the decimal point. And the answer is 1.3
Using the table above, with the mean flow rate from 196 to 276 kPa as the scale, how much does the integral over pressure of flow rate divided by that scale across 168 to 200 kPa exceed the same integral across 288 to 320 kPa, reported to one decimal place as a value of 6.6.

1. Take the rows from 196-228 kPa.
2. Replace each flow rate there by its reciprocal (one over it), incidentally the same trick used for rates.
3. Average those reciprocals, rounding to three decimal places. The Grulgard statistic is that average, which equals 0.222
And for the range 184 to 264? 0.230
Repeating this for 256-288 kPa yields 0.232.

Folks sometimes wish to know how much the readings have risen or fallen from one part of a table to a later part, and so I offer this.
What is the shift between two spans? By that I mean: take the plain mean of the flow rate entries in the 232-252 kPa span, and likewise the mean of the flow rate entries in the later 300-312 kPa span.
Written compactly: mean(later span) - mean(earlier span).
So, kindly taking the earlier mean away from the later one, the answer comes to -0.1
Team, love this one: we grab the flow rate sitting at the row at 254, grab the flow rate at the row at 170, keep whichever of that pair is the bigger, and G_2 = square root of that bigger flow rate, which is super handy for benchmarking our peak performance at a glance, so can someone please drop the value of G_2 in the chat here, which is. 2.20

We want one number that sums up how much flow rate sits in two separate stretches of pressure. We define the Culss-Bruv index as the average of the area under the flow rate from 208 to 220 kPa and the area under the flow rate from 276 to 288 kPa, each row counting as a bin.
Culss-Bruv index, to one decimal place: 53.1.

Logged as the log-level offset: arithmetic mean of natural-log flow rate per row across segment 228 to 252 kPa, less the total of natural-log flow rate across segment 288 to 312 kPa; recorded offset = -6.61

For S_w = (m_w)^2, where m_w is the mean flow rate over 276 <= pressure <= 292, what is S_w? 15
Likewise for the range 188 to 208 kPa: 22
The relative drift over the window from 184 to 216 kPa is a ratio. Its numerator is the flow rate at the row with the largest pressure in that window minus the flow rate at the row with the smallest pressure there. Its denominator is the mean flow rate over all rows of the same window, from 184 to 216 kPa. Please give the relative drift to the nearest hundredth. -0.05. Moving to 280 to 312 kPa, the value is -0.07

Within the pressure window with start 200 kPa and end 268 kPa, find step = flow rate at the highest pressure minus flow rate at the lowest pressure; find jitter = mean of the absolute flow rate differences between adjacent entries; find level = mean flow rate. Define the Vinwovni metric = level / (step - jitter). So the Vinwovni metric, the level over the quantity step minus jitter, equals -5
